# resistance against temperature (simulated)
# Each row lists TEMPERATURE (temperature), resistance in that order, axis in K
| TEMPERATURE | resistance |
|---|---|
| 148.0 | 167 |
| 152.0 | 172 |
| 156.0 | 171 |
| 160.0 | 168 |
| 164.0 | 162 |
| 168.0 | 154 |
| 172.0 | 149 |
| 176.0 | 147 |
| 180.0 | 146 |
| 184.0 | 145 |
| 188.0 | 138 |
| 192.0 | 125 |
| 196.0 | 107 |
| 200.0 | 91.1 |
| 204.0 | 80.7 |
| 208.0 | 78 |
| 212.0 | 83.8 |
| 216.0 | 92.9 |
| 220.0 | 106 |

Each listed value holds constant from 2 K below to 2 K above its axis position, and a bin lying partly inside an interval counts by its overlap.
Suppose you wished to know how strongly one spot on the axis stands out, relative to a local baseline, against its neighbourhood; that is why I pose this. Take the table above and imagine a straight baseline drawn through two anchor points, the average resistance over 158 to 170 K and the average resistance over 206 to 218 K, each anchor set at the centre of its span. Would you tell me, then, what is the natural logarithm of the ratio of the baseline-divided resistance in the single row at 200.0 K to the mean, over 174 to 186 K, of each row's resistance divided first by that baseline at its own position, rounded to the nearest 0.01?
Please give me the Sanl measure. -0.21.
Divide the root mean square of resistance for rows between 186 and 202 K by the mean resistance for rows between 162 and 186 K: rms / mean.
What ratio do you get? 0.77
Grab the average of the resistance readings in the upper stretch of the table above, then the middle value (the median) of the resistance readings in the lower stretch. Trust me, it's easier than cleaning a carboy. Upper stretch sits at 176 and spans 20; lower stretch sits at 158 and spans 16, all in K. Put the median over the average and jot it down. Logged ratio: 1.14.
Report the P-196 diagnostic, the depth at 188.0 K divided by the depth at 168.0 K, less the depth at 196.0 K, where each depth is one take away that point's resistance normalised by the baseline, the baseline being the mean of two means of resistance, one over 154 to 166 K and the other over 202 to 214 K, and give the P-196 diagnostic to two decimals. 0.33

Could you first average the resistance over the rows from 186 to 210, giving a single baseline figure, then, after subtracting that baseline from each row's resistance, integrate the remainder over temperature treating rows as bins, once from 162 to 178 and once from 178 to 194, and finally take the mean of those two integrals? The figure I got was 679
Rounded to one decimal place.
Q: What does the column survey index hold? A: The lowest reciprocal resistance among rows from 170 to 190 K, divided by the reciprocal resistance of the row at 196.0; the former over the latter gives 0.7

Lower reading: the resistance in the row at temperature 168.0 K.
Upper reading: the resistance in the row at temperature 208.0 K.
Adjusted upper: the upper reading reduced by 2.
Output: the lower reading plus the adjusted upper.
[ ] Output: 230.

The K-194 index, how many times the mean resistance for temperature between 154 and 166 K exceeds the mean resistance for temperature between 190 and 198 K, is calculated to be 1.44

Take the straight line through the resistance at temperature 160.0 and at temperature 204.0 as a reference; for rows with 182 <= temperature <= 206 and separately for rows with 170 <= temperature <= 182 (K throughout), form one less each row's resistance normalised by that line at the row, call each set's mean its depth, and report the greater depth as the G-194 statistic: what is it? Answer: -0.08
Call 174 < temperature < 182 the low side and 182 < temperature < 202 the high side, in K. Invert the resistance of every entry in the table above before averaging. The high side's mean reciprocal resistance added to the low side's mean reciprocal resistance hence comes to 0.0153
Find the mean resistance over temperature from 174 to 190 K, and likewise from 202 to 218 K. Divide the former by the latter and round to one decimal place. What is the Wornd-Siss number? 1.7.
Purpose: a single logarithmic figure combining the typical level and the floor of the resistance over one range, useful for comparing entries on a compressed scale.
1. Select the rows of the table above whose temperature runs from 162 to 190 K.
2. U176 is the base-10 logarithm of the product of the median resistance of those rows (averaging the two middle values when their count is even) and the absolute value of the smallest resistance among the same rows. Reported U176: 4.3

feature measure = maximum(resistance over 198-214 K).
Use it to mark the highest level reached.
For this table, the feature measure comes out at 91.1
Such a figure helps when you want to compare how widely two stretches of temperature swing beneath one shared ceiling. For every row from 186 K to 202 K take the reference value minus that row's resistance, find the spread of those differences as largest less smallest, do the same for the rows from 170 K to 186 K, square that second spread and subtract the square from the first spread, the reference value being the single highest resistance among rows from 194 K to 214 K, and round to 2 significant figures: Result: 31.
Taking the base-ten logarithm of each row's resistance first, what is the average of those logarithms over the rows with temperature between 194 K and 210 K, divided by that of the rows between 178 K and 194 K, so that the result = 0.91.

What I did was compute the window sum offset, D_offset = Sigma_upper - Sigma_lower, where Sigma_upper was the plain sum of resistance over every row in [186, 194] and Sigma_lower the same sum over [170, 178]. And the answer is -33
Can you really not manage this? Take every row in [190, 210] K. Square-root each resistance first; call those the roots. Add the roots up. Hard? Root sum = 49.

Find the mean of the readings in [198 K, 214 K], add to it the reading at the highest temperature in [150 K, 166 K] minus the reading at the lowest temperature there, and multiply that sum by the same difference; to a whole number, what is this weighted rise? -734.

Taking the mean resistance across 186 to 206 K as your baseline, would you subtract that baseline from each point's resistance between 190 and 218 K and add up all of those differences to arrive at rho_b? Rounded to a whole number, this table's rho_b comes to -100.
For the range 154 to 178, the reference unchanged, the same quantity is 301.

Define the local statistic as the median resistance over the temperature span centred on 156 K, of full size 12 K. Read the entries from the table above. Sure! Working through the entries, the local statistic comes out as 171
